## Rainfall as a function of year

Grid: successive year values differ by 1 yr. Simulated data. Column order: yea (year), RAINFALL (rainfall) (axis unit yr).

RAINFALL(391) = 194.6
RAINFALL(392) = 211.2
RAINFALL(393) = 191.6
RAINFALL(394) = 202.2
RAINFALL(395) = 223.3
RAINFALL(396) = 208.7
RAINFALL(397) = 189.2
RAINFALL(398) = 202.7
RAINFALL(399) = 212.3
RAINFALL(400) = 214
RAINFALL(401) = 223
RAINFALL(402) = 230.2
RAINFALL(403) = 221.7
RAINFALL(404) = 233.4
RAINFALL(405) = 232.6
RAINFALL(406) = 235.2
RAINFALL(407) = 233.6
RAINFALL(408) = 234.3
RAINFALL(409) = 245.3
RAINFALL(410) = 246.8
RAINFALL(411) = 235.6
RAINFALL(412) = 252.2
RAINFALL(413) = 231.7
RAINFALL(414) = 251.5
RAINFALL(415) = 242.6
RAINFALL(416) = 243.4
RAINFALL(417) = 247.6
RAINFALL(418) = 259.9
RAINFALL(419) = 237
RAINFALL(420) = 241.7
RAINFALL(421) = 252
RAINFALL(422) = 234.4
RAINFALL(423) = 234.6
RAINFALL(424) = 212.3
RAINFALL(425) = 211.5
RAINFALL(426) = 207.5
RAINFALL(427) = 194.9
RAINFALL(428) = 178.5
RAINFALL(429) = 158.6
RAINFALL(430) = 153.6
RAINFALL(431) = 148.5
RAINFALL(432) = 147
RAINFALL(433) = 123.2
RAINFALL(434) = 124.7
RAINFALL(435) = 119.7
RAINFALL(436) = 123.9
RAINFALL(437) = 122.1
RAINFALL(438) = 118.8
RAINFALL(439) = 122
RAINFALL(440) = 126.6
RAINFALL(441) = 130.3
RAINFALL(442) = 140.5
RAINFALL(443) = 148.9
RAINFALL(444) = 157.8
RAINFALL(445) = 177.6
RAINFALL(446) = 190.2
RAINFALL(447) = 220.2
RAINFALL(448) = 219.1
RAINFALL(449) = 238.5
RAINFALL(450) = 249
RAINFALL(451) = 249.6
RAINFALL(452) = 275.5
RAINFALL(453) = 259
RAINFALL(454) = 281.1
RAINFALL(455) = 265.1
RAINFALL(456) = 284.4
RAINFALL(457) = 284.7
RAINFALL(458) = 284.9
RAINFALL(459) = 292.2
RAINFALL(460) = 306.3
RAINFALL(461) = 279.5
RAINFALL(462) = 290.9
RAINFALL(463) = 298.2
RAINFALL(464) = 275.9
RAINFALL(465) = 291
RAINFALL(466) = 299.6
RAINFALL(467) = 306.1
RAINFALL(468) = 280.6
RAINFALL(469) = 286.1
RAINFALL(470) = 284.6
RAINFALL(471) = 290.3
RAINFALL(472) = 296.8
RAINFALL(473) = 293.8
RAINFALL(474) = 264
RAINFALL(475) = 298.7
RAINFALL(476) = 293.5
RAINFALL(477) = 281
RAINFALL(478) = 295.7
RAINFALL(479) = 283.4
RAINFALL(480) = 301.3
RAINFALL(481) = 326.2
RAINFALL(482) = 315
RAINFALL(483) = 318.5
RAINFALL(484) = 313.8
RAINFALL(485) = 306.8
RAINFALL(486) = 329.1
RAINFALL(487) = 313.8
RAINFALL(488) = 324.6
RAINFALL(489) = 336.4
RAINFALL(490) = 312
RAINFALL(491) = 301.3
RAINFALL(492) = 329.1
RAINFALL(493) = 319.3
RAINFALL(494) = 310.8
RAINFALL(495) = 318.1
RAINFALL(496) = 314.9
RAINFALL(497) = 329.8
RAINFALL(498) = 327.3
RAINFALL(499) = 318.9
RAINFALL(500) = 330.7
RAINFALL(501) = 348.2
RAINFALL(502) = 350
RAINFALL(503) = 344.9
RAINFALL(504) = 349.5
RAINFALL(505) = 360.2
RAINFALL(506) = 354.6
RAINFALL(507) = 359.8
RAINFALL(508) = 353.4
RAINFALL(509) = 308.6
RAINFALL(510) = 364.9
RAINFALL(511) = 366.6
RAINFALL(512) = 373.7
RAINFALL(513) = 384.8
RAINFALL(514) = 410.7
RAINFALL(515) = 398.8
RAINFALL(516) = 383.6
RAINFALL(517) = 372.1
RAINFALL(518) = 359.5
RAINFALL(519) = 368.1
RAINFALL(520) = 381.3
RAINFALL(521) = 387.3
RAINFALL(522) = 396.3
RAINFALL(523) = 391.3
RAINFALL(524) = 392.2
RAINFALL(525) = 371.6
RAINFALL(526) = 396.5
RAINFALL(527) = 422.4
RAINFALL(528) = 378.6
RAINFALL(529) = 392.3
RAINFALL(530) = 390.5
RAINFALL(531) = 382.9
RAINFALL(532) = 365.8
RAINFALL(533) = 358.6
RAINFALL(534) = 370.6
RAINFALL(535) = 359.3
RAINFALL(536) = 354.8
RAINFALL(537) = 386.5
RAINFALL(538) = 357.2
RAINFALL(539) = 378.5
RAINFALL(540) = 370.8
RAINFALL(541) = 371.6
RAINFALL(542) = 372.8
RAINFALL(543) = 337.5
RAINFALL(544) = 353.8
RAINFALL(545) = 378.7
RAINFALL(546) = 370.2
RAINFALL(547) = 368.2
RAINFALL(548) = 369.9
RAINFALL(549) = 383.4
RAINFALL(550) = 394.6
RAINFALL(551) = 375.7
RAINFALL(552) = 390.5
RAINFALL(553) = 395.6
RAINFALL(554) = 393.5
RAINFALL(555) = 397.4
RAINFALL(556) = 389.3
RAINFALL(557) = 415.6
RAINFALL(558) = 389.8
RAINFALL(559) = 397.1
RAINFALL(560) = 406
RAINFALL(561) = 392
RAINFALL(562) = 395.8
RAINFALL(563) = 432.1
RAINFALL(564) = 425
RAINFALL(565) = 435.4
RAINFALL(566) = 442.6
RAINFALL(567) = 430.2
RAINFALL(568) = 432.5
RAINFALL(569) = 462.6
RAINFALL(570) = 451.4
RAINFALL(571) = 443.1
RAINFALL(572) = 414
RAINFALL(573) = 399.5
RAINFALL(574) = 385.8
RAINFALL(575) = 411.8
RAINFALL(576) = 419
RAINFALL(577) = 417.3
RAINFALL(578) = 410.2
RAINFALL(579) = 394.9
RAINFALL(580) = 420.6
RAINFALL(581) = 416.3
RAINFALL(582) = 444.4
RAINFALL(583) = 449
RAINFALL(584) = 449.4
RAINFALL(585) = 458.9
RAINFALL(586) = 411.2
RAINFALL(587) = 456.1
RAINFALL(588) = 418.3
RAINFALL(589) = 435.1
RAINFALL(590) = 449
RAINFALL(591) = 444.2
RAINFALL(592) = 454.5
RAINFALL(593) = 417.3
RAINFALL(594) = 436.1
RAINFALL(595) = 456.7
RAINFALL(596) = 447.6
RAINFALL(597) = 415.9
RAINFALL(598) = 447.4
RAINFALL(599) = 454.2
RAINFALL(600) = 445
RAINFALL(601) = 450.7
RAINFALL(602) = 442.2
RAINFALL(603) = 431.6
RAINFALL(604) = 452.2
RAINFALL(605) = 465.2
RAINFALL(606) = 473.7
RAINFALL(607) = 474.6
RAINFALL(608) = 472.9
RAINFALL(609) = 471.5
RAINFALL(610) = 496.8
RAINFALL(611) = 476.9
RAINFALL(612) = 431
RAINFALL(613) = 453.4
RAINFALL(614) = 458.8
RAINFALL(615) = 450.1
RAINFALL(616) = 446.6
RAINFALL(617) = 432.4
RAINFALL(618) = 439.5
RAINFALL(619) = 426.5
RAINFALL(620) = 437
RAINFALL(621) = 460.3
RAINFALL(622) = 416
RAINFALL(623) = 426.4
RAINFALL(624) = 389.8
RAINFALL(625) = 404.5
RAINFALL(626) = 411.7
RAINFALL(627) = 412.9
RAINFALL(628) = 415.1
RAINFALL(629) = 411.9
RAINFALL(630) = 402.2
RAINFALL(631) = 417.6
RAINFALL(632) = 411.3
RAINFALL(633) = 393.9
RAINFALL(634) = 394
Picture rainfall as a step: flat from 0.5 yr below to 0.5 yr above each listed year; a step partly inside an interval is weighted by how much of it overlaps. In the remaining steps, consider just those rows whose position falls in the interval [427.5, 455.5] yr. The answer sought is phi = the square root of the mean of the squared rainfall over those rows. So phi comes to 186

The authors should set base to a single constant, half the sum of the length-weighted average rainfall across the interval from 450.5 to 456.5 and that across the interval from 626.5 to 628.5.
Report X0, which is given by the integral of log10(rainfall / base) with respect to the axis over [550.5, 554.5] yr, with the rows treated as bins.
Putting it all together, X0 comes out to 0.22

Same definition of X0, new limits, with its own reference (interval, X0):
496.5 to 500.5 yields -0.08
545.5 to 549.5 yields 0.15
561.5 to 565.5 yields 0.37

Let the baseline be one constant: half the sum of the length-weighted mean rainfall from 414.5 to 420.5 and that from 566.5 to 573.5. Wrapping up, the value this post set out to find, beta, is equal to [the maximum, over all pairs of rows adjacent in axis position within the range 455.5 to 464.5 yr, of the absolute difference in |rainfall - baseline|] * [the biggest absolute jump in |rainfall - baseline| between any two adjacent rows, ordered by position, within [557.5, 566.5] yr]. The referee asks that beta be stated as 973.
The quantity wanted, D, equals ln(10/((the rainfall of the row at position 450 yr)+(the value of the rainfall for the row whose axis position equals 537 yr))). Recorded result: -4.2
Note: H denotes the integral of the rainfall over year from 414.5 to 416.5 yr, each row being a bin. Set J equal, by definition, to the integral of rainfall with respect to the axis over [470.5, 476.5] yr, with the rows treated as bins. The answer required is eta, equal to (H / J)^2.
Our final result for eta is 0.08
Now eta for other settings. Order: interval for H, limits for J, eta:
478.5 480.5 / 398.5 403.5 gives 0.28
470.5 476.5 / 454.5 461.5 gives 0.76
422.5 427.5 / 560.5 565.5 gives 0.26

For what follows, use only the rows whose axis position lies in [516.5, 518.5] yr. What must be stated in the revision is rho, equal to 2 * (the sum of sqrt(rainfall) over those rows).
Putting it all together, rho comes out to 77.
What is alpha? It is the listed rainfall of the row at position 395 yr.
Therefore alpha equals 223.3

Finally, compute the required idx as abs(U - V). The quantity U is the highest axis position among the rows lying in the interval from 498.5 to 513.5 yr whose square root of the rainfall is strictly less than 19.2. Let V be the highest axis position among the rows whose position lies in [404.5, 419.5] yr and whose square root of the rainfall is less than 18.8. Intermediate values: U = 511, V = 419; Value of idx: 92 yr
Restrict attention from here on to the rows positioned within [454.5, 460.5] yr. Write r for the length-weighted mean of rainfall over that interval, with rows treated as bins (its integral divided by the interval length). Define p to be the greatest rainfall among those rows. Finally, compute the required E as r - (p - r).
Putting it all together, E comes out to 266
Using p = 306.3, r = 286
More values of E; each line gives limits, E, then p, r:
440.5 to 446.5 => 125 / 190.2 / 158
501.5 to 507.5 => 346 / 360.2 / 353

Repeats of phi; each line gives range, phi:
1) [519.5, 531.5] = 390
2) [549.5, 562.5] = 395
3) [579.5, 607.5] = 444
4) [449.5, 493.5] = 295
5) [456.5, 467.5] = 292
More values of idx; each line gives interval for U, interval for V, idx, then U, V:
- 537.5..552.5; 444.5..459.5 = 88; 547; 459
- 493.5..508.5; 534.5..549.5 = 35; 508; 543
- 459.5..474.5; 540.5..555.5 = 69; 474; 543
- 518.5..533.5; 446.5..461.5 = 72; 533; 461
